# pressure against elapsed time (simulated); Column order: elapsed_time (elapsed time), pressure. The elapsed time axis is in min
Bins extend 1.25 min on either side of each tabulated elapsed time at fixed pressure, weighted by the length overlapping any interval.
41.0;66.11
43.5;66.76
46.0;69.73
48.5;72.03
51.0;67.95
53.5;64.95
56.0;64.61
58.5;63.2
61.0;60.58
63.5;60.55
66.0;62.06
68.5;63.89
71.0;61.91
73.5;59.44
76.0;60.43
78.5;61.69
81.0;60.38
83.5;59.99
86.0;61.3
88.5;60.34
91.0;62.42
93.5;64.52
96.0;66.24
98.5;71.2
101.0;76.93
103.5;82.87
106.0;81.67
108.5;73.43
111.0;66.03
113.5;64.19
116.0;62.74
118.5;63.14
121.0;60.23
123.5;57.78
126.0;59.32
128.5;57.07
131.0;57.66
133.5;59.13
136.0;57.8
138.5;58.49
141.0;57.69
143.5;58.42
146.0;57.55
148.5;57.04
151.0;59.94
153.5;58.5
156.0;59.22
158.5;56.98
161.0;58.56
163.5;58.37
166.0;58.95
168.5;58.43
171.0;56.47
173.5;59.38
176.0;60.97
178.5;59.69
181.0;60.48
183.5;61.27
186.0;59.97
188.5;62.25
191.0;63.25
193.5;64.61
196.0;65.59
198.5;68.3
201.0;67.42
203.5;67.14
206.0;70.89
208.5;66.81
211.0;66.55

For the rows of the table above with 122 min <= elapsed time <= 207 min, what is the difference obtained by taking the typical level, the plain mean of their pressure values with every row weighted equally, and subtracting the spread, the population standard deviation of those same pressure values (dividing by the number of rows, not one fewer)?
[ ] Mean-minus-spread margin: 56.8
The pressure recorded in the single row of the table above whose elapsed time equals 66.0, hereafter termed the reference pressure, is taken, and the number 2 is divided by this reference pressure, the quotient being 0.0322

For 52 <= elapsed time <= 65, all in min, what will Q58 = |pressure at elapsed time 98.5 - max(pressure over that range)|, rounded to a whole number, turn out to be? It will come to 6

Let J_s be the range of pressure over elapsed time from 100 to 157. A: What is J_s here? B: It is 26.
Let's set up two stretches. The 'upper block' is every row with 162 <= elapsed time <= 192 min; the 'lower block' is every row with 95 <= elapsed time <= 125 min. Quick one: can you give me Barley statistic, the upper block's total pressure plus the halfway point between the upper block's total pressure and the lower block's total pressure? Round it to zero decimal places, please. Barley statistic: 1492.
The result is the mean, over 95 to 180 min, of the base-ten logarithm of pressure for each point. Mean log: 1.791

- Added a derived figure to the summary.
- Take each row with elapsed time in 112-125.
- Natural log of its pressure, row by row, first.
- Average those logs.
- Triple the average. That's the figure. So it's 12.4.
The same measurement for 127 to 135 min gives 12.2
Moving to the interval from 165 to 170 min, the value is 12.2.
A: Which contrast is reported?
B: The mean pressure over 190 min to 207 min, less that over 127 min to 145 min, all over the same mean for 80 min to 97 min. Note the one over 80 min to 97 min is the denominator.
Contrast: 0.14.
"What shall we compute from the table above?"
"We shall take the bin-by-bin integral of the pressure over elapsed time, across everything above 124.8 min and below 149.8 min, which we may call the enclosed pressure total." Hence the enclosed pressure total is 1450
